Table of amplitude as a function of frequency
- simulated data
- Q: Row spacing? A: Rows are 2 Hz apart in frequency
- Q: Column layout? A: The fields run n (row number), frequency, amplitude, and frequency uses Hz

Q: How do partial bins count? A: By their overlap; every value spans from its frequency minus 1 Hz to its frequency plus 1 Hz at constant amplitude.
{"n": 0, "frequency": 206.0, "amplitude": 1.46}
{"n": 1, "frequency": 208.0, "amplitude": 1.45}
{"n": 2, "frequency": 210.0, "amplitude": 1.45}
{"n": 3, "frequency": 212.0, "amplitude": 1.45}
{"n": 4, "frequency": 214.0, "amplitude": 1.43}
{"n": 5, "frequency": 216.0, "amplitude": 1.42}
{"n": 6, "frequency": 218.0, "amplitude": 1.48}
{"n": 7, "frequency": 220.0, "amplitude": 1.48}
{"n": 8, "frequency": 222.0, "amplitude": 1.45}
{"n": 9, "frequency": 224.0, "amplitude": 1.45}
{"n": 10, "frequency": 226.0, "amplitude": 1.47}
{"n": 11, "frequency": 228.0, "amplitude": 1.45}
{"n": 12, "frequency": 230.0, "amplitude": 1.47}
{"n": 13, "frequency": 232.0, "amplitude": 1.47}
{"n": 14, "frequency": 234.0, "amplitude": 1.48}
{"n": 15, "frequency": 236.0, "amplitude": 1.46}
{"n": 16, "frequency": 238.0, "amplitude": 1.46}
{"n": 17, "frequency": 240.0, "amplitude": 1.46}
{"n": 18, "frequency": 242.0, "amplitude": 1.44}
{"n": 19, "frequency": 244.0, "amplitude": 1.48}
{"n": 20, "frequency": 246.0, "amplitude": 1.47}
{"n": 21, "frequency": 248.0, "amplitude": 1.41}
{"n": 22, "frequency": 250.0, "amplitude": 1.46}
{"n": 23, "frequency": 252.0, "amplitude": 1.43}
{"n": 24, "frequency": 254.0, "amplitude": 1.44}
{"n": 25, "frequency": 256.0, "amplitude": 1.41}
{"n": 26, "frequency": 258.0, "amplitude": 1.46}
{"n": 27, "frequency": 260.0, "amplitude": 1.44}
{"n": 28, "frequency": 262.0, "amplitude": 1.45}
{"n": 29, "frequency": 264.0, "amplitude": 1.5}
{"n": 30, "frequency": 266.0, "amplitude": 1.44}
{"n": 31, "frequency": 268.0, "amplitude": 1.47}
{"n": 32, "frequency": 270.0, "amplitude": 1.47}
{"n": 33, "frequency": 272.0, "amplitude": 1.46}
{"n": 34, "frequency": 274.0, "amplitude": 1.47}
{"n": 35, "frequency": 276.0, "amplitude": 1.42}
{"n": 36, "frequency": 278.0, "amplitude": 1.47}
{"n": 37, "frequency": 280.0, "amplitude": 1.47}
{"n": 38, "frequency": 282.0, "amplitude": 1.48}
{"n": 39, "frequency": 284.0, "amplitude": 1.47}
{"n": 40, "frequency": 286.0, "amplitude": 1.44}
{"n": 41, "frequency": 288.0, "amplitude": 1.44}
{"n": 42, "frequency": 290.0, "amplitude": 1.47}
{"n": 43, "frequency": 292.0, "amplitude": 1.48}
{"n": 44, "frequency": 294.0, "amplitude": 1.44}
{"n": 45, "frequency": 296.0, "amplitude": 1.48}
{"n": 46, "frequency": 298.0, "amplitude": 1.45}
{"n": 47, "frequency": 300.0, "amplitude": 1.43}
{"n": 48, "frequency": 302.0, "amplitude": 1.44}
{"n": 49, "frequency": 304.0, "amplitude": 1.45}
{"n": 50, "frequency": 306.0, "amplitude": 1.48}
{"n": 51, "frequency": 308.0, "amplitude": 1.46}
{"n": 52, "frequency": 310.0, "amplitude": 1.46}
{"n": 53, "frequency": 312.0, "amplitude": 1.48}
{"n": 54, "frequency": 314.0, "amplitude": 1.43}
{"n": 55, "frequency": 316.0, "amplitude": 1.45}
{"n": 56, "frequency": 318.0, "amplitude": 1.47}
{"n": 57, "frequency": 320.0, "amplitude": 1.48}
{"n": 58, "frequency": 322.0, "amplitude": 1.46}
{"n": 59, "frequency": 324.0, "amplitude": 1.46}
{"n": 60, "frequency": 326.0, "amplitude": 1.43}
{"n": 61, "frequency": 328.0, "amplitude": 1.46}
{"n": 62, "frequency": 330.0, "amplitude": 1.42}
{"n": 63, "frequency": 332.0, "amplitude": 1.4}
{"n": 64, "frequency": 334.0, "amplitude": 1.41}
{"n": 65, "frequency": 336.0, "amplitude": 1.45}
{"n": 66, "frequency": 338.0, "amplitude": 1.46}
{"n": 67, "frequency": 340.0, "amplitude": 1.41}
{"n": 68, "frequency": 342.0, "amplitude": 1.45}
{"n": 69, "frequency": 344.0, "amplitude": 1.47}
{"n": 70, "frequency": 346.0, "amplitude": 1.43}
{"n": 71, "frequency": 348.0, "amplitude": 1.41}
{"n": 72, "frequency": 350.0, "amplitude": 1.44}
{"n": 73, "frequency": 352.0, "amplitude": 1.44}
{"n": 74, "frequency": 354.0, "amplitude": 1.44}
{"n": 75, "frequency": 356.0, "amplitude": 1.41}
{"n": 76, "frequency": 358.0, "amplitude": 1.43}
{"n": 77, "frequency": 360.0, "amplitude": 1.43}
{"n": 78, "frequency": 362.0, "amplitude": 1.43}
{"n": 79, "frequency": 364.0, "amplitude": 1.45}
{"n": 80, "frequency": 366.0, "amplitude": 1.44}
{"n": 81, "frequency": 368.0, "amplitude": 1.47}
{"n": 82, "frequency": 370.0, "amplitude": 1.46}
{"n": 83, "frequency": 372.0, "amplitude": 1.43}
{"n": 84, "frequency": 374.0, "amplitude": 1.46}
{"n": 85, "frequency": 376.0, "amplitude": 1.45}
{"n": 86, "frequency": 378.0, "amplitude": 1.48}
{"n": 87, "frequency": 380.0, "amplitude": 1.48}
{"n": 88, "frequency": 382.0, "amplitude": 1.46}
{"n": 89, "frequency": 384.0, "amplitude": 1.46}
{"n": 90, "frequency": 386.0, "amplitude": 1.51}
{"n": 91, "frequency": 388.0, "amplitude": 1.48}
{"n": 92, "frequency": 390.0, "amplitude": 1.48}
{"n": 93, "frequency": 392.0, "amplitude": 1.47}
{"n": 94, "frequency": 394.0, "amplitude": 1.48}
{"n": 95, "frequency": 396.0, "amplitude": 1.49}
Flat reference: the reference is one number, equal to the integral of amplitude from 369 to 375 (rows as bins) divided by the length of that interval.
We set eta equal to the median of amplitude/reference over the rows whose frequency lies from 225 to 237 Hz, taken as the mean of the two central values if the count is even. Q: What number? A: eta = 1.014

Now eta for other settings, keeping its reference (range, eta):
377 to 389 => 1.021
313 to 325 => 1.007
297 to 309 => 1.000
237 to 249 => 1.007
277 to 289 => 1.014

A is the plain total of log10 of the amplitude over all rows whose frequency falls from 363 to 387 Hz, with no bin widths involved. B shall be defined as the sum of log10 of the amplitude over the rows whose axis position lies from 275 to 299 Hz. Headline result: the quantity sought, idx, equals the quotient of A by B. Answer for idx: 1.01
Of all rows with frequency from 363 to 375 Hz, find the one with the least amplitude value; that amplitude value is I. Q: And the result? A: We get 1.43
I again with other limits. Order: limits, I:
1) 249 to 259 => 1.41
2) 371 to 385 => 1.43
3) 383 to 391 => 1.46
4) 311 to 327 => 1.43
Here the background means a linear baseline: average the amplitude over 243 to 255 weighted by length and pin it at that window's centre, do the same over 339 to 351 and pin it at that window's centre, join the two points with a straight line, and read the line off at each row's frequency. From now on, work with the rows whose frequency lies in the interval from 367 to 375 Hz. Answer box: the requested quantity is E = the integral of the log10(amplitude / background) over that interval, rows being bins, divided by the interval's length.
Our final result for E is 0.007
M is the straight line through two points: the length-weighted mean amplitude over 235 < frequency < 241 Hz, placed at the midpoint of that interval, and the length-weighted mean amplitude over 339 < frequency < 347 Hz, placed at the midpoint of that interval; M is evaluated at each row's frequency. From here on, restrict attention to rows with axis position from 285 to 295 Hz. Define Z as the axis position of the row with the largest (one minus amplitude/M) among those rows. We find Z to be 286.0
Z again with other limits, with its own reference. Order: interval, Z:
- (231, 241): 236.0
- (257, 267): 260.0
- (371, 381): 372.0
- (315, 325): 316.0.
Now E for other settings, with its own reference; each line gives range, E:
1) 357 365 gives 0.001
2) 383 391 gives 0.016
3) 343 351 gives 0.001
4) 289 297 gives 0.008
